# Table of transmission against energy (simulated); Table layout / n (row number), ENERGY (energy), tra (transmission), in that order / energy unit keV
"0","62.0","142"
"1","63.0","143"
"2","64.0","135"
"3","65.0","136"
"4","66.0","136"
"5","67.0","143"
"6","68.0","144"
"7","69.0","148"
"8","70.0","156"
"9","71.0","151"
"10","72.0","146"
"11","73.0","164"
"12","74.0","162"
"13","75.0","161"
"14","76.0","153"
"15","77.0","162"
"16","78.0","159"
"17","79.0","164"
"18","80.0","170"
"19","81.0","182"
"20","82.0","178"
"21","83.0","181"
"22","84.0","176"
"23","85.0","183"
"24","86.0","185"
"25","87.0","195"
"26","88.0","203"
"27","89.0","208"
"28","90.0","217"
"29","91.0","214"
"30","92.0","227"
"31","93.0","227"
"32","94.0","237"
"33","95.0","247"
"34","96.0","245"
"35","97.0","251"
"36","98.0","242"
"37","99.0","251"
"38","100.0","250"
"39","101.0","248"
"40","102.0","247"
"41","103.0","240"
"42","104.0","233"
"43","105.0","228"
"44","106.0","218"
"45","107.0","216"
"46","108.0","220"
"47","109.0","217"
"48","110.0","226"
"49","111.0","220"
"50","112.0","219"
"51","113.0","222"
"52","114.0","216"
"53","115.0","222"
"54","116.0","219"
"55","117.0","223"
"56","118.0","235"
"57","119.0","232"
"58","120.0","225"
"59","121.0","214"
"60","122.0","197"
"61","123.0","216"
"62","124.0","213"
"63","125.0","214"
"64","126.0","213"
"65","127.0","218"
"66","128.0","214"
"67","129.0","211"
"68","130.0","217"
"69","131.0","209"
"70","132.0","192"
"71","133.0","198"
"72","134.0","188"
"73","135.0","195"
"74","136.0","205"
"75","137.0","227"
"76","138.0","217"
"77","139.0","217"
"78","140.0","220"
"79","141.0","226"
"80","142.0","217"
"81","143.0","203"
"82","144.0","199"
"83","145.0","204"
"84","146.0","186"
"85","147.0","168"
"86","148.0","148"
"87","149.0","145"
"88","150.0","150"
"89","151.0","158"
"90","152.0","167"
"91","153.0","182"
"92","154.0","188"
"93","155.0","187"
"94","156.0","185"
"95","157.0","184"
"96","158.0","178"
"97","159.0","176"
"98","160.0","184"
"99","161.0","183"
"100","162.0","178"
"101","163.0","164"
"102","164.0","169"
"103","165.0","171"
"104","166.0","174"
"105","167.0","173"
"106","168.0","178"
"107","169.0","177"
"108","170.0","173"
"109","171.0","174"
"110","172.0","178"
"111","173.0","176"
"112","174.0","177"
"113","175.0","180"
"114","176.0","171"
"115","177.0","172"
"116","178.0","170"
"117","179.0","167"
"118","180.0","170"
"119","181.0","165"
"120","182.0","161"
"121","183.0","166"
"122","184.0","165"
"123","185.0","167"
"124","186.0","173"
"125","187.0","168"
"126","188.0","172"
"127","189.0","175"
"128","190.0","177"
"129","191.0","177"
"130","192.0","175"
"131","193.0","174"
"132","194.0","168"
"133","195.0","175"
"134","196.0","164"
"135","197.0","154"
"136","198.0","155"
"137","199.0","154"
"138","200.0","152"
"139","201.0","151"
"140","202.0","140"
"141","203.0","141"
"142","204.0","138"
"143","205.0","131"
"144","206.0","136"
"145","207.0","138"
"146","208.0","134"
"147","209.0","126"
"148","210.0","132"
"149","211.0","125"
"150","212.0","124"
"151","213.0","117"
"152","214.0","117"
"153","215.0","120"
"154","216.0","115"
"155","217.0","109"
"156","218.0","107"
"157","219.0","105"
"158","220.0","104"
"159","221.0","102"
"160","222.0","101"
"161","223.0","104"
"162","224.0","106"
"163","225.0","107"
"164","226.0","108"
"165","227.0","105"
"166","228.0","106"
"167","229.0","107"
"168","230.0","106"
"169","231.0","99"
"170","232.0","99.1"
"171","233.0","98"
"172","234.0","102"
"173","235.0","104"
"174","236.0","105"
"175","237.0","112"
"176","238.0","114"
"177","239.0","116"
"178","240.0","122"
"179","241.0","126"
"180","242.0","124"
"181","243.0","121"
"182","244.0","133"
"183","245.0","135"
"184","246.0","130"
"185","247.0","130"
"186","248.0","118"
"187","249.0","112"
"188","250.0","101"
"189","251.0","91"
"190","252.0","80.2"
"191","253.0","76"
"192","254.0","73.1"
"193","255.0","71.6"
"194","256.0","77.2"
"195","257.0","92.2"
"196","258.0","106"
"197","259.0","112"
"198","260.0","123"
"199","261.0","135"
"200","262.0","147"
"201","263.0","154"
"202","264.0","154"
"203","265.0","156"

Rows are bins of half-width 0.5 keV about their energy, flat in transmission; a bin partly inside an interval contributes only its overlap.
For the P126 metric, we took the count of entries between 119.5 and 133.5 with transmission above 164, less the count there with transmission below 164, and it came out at 14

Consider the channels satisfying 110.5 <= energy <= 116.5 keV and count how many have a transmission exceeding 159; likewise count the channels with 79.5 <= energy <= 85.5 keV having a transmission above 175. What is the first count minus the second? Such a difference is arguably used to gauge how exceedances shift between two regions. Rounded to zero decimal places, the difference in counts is 1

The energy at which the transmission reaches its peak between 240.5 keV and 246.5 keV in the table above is 245.0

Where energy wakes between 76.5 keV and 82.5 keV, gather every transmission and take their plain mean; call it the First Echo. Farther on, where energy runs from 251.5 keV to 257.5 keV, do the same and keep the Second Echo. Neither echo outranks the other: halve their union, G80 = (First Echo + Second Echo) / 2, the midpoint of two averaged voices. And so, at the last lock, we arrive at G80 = 124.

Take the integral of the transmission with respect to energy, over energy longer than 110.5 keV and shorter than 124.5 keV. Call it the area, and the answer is 3073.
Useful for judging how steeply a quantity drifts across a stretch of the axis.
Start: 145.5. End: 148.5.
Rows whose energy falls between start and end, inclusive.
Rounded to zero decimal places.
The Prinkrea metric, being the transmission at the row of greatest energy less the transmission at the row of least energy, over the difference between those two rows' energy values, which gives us -19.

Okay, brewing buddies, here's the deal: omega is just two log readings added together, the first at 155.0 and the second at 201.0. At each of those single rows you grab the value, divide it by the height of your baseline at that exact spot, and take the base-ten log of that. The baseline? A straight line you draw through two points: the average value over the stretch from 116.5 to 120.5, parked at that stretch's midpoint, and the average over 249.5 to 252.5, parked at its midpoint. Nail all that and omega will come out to 0.02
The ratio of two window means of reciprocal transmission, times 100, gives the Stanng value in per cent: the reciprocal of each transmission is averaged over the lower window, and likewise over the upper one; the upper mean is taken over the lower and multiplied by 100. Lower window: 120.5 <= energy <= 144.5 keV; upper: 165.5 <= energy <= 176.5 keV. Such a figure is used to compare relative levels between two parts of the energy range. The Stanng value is 119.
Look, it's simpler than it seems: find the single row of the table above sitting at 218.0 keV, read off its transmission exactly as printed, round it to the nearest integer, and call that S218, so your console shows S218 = 107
